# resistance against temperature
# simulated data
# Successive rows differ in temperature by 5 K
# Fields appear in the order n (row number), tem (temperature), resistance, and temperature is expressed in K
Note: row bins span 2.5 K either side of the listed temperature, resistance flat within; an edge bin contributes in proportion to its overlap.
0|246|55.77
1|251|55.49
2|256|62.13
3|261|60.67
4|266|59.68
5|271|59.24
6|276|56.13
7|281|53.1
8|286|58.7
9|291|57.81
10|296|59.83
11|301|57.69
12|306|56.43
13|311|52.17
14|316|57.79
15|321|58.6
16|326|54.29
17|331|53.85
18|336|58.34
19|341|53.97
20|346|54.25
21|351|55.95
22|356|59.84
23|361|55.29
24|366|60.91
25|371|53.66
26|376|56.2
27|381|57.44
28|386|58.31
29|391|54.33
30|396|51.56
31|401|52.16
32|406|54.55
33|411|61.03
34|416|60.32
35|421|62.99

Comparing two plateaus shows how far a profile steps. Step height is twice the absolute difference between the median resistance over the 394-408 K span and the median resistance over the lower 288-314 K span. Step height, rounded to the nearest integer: 11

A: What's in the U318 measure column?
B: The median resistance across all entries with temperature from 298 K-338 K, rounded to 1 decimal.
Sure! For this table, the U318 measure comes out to 57.1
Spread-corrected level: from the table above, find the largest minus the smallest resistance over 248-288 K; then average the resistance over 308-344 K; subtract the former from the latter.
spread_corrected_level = 47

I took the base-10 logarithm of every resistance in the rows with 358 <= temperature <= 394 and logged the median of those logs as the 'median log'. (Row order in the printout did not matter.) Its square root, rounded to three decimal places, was 1.323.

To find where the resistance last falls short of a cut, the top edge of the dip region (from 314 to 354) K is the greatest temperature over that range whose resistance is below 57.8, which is 351 K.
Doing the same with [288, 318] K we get 316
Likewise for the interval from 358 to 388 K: 381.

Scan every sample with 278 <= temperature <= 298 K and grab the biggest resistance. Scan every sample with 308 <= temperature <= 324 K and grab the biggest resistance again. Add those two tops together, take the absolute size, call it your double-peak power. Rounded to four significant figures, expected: 118.4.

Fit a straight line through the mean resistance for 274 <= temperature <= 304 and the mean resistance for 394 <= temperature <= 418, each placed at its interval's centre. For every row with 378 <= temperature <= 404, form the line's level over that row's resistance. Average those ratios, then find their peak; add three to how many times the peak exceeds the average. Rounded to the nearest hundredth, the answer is 4.06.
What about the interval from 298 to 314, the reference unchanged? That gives 4.06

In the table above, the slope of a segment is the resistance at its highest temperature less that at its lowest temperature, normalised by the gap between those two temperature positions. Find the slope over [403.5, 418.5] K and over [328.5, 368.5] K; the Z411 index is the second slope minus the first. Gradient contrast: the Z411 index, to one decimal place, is -0.4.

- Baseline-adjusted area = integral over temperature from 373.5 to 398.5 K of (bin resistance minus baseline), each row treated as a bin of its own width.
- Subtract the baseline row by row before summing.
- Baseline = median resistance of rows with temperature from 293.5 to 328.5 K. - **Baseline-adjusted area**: -53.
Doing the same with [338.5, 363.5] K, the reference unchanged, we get -46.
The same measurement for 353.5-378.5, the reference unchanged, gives -13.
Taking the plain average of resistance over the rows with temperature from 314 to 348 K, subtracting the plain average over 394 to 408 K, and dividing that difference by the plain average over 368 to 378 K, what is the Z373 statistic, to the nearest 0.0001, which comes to 0.0567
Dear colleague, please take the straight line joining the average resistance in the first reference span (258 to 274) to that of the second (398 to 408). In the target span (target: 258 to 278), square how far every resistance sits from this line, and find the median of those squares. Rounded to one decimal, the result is 0.2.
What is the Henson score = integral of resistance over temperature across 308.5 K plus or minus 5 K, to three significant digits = 543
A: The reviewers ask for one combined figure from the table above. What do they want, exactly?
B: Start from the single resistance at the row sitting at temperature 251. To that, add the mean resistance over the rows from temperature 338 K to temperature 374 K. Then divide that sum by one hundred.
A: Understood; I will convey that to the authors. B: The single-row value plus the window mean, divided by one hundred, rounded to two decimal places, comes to 1.12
